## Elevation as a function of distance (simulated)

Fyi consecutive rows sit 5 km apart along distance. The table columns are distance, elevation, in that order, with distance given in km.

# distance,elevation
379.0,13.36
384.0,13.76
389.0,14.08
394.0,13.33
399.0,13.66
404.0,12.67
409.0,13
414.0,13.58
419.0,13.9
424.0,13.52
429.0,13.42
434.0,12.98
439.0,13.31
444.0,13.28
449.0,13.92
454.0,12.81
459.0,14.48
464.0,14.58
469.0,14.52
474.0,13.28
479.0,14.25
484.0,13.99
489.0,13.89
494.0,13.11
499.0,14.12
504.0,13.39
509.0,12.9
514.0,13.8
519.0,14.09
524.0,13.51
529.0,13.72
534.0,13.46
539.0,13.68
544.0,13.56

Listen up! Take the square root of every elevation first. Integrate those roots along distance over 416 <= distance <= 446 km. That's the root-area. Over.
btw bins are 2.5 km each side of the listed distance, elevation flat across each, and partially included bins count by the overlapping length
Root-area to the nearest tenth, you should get 109.8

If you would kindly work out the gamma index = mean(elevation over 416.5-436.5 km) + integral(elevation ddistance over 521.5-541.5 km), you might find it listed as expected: 285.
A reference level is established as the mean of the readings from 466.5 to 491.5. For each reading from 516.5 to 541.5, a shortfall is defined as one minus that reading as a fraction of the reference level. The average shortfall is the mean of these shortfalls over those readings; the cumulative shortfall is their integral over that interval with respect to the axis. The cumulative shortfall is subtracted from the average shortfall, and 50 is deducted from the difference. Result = -50.5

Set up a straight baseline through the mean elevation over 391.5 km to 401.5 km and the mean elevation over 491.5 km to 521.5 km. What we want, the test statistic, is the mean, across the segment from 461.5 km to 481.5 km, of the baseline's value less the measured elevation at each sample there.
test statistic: -0.6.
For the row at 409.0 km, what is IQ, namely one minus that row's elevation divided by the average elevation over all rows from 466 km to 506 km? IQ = 0.06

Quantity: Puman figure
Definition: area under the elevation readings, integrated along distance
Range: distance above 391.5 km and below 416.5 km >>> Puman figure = 331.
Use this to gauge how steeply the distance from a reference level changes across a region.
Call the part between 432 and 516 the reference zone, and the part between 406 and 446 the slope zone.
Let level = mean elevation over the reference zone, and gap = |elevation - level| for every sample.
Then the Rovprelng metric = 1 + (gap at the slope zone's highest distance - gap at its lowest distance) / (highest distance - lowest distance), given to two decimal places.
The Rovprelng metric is 0.99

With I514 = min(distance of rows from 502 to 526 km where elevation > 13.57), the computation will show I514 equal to 514.0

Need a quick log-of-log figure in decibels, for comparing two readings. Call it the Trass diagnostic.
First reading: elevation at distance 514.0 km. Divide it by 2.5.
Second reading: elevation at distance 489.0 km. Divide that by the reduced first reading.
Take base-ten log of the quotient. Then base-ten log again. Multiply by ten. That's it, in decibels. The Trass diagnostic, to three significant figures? -3.97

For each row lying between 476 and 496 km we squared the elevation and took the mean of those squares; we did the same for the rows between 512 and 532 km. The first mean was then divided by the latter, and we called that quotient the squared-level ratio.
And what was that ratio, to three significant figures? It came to 1.01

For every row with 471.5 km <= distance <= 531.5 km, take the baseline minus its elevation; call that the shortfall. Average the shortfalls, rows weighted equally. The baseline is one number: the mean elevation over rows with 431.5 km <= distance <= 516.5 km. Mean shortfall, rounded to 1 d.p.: 0.0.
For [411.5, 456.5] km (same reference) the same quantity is 0.3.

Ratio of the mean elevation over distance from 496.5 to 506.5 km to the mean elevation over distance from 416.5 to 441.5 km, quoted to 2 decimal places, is 1.02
